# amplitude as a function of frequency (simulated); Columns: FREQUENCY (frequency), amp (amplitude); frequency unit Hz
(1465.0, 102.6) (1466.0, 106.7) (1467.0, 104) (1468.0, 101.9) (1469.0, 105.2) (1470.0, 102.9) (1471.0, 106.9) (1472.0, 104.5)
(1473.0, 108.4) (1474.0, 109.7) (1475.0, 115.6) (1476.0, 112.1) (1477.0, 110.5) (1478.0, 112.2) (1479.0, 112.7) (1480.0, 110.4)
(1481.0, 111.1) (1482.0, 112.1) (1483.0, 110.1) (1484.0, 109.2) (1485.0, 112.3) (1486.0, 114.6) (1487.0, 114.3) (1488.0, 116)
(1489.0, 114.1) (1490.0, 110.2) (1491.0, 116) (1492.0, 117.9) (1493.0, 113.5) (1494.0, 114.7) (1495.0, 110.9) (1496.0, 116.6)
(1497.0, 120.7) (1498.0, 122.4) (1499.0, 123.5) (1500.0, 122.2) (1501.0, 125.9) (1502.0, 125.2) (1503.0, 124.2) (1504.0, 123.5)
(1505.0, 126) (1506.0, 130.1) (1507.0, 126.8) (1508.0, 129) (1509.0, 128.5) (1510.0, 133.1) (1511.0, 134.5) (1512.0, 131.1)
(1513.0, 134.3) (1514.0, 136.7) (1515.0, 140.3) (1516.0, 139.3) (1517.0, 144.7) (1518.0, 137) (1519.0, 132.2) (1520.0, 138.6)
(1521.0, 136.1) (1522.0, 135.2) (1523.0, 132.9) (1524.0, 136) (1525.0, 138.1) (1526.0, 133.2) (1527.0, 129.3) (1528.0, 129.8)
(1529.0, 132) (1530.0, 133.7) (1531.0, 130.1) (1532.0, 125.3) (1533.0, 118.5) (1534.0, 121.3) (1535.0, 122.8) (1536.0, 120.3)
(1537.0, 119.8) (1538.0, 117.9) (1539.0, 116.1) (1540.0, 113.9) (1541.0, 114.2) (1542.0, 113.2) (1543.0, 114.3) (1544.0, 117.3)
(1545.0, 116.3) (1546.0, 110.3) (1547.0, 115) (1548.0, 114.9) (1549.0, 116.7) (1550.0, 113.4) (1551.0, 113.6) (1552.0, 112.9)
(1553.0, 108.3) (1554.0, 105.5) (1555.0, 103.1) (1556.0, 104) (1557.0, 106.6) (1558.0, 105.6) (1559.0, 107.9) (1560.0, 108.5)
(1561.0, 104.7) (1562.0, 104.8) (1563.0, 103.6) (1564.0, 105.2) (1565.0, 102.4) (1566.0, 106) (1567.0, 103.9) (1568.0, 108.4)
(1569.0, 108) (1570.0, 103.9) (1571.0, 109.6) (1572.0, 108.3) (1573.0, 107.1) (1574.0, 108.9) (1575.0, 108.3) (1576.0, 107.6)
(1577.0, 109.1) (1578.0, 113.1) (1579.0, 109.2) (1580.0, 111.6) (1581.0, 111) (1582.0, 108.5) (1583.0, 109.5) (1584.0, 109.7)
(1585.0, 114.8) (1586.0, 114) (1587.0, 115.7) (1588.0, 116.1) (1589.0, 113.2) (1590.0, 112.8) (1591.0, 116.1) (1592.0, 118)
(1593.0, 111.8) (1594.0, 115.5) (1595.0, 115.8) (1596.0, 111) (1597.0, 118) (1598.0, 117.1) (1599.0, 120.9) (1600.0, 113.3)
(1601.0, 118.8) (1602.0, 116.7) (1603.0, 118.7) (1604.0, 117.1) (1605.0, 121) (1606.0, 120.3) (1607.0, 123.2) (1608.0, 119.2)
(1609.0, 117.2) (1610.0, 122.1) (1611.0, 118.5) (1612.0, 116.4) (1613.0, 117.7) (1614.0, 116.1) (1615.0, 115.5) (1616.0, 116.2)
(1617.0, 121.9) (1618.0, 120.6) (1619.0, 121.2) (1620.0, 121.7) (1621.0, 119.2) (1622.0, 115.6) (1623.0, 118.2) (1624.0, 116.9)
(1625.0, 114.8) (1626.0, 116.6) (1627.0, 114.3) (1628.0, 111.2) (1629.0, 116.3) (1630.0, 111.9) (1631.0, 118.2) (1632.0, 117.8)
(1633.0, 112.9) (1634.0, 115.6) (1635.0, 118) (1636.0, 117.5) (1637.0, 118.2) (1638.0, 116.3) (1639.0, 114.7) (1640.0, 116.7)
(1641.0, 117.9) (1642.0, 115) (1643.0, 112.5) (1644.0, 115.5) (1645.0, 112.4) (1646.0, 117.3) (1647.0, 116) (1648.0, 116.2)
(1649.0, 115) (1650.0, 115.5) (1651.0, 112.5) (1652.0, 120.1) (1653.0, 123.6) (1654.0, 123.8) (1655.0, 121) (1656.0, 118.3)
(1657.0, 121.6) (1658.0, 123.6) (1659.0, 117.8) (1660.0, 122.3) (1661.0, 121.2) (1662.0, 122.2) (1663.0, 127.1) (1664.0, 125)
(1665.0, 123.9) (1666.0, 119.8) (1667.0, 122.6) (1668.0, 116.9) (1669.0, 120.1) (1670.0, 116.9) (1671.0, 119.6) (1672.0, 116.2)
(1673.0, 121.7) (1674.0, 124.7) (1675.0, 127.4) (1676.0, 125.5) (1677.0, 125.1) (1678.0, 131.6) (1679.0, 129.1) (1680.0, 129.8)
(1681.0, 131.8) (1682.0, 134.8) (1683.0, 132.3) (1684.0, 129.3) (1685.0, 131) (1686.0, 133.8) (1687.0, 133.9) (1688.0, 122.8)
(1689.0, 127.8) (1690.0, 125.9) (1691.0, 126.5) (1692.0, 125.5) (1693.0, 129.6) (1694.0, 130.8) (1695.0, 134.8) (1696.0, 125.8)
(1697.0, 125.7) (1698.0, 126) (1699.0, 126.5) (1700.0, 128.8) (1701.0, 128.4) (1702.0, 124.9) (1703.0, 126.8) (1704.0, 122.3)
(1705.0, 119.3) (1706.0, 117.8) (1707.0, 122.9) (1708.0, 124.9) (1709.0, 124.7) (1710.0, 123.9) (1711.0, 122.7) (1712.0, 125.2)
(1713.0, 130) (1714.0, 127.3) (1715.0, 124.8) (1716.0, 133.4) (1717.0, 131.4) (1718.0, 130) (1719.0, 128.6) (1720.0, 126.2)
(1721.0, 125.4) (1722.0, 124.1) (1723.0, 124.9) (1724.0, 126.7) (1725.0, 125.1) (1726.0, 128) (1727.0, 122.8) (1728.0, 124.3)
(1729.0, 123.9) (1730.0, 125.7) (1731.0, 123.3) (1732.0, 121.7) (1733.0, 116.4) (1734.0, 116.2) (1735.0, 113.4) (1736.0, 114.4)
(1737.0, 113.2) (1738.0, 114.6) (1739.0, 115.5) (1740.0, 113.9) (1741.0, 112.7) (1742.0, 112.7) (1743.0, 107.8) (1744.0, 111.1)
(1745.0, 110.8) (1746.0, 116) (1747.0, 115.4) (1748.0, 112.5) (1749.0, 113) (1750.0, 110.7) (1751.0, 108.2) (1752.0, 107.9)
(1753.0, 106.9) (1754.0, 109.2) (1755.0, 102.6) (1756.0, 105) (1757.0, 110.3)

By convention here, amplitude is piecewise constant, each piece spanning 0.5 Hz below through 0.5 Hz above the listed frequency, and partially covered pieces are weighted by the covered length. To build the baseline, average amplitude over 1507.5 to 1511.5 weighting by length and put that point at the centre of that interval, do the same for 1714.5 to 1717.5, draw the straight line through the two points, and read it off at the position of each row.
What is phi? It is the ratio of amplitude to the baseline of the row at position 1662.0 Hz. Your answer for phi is 0.938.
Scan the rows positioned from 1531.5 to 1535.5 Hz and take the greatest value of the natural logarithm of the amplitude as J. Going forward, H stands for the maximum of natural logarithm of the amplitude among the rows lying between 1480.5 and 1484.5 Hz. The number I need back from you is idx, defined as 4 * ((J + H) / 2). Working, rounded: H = 4.72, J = 4.831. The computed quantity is 19.1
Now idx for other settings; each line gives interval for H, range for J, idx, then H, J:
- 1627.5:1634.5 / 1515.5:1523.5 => 19.5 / 4.77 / 4.975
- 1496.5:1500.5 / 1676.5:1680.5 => 19.4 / 4.82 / 4.880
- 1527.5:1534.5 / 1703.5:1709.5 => 19.4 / 4.90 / 4.828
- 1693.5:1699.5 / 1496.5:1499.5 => 19.4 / 4.90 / 4.816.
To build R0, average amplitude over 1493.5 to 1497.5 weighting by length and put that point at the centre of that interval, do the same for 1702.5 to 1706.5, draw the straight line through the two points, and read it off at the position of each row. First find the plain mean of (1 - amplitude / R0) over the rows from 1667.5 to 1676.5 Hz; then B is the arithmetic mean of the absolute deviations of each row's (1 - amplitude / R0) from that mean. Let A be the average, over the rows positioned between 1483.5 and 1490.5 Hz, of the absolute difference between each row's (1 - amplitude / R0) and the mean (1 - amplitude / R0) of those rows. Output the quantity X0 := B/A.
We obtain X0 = 1.6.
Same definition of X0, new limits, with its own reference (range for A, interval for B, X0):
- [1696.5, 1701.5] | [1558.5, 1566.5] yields 1.4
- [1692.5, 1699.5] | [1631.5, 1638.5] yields 0.5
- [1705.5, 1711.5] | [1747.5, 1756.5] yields 1.5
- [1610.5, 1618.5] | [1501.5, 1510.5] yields 1.4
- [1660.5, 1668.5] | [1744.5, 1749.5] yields 0.7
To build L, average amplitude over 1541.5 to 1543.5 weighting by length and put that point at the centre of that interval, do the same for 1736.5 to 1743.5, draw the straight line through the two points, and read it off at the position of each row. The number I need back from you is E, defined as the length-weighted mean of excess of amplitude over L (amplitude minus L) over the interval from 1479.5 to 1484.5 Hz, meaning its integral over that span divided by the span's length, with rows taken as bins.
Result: -3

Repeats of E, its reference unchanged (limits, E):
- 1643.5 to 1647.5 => 2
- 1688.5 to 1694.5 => 15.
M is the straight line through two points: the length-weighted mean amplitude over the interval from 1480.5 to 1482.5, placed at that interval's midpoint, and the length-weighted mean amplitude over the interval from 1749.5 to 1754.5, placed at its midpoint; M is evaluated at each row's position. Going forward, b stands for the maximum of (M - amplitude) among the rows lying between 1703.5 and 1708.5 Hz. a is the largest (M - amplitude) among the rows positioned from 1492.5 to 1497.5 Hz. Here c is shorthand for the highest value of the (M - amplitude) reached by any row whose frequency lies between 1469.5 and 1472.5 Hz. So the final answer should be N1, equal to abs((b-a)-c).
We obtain 18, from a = 1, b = -9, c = 9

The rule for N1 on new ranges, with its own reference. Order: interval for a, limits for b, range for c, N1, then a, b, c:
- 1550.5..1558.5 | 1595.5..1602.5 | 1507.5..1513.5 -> 9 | 8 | -1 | -17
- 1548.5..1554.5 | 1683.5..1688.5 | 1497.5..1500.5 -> 8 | 5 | -14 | -11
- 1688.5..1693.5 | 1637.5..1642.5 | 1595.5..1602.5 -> 12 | -16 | -5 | -1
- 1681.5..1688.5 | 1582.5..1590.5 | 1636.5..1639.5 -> 19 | -14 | 1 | -5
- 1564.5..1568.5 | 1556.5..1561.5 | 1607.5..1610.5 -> 5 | 8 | 6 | -7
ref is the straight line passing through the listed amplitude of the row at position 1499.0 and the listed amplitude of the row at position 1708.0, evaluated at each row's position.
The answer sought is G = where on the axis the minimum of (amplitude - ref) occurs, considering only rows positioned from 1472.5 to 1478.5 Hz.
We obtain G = 1473.0 Hz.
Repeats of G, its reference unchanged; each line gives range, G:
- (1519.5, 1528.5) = 1527.0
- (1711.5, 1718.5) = 1715.0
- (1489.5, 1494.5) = 1490.0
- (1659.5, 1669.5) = 1668.0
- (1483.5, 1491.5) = 1484.0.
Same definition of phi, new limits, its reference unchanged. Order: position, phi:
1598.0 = 0.896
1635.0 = 0.905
